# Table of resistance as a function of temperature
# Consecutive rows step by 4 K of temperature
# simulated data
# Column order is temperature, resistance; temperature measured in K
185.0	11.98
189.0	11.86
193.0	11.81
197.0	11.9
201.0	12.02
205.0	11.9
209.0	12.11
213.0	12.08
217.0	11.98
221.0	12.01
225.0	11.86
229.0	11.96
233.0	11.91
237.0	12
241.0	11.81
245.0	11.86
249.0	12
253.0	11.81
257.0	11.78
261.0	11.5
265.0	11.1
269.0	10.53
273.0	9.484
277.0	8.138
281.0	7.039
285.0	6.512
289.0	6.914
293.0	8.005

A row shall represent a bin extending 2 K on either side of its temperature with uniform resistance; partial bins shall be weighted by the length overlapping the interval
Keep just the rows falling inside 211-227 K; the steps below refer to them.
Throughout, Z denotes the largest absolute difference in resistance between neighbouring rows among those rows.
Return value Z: 0.15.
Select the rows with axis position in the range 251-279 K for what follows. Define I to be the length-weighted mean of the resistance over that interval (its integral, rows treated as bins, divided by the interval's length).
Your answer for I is 10.6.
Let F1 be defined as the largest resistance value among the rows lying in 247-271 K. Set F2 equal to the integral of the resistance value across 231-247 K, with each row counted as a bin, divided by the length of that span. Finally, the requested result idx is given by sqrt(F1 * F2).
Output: 11.9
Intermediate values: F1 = 12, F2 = 11.9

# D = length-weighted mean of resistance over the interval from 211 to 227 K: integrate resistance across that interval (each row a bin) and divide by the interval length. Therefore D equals 12.0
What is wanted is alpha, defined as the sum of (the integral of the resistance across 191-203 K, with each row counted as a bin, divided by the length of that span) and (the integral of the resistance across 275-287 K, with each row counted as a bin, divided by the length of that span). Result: 19.1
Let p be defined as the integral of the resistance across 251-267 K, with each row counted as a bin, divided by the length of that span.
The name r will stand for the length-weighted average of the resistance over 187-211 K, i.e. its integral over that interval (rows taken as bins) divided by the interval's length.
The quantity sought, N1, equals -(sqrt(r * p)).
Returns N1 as -11.7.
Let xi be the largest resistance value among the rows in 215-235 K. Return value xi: 12.01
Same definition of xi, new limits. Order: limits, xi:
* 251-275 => 11.81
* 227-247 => 12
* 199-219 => 12.11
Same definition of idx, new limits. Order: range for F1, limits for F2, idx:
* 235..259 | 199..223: 12.0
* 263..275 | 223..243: 11.5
